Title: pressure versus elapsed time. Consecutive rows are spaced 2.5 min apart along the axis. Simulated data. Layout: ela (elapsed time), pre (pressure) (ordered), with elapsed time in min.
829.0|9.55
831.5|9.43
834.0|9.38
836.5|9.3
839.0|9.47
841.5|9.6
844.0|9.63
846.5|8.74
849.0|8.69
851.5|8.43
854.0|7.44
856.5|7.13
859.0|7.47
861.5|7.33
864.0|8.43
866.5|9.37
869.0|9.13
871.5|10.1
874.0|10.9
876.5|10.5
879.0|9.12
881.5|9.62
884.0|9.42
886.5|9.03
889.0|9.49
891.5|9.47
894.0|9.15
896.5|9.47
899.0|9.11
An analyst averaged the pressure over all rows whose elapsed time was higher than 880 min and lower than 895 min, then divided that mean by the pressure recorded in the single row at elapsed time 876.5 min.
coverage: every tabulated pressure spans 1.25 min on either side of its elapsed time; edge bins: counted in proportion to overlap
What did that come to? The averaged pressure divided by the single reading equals 0.89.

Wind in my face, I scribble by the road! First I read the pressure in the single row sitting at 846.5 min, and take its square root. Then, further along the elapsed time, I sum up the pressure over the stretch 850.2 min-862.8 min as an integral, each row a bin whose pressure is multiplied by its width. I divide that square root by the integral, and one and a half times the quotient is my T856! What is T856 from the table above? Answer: 0.047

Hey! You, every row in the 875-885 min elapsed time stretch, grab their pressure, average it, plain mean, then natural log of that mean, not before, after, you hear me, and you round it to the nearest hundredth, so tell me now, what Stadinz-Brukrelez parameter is 2.27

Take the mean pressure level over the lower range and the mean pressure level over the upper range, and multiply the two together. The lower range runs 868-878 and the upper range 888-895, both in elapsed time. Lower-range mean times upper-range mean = 95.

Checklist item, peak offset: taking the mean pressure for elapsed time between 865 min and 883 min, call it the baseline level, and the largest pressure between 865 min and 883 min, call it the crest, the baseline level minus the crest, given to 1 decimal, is -1.1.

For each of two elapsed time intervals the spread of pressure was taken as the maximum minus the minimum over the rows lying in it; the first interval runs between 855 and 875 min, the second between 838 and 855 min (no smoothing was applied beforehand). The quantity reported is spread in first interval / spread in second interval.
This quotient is 1.7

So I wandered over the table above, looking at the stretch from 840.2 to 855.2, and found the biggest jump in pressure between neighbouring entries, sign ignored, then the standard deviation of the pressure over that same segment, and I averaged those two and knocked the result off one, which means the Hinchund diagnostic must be 0.1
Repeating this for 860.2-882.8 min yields -0.2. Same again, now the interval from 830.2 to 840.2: 0.9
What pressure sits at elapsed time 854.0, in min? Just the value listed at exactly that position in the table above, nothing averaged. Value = 7.44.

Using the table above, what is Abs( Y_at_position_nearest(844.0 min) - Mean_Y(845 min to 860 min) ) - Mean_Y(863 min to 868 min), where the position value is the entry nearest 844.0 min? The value -7.3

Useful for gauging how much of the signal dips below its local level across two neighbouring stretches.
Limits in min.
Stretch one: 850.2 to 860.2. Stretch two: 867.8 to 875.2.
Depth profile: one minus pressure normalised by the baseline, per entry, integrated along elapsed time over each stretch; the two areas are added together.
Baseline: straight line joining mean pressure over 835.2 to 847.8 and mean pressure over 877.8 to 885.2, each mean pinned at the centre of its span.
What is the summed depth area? 1.3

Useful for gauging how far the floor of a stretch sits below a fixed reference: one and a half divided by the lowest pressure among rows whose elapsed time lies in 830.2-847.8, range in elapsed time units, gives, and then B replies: 0.172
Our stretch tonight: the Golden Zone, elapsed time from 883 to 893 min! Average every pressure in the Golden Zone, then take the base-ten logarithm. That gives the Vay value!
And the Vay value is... 0.97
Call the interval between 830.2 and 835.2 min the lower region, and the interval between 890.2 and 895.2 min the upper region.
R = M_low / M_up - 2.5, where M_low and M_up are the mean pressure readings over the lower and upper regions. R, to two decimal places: -1.49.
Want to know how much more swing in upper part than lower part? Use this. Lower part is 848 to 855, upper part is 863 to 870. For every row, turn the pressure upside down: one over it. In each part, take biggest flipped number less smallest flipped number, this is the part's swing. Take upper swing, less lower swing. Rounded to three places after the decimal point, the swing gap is -0.007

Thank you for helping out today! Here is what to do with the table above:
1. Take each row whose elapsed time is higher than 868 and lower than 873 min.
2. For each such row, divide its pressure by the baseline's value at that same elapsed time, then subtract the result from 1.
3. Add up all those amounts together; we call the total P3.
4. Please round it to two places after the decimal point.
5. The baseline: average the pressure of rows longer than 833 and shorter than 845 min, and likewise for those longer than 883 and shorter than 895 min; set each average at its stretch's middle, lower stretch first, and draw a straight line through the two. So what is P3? -0.05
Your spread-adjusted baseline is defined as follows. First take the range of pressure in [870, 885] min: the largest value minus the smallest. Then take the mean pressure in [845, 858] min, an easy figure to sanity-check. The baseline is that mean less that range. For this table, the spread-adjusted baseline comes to 6.3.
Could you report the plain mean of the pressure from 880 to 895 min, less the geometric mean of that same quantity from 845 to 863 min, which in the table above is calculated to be 1.5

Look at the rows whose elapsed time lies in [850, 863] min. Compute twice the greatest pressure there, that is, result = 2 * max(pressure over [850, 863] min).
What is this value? 17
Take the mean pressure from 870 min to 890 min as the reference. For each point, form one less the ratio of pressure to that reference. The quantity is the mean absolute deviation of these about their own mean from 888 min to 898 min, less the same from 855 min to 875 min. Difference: -0.10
